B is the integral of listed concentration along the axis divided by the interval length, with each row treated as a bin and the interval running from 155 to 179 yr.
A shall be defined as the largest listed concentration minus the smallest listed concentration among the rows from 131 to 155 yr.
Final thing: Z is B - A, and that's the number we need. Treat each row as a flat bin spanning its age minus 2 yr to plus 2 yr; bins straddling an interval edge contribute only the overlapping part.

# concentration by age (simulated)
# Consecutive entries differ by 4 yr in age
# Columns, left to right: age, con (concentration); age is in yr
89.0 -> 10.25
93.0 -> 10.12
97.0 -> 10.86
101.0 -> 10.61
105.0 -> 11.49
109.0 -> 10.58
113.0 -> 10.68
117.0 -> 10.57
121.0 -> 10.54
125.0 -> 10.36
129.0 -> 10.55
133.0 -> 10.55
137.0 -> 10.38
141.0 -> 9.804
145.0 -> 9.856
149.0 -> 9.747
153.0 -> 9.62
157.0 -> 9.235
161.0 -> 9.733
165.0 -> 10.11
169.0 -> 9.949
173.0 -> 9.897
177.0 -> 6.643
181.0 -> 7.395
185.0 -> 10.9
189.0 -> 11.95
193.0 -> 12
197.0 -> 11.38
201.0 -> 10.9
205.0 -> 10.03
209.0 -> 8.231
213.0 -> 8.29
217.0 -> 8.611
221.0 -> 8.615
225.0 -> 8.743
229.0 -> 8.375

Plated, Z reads 8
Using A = 1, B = 9.3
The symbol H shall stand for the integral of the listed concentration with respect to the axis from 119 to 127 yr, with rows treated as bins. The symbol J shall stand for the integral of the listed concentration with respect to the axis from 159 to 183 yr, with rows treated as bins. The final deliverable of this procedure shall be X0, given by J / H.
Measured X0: 2.6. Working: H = 84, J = 215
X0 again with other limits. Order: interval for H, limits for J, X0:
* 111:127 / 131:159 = 1.6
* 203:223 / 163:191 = 1.5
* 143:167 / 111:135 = 1.1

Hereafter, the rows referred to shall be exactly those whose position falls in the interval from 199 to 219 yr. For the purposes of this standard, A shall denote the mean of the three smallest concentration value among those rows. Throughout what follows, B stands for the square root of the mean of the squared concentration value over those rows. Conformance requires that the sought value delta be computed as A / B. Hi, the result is 0.903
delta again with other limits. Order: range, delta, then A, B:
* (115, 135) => 0.997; 10.5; 10.5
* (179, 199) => 0.911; 9.9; 10.9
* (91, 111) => 0.972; 10.4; 10.7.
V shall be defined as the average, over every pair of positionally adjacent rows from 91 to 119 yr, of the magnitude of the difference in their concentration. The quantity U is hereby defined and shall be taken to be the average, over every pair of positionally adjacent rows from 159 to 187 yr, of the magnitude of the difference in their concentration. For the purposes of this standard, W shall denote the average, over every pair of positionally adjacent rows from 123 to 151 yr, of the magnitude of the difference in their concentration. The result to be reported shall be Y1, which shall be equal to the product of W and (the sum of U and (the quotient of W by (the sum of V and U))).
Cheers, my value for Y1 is 0.26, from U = 1.35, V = 0.50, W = 0.18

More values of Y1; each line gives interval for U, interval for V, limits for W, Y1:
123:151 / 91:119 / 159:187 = 2.92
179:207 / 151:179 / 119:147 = 0.23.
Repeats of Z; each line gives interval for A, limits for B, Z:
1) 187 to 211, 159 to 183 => 5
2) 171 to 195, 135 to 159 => 4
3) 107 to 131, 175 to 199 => 10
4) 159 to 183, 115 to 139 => 7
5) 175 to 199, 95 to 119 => 5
